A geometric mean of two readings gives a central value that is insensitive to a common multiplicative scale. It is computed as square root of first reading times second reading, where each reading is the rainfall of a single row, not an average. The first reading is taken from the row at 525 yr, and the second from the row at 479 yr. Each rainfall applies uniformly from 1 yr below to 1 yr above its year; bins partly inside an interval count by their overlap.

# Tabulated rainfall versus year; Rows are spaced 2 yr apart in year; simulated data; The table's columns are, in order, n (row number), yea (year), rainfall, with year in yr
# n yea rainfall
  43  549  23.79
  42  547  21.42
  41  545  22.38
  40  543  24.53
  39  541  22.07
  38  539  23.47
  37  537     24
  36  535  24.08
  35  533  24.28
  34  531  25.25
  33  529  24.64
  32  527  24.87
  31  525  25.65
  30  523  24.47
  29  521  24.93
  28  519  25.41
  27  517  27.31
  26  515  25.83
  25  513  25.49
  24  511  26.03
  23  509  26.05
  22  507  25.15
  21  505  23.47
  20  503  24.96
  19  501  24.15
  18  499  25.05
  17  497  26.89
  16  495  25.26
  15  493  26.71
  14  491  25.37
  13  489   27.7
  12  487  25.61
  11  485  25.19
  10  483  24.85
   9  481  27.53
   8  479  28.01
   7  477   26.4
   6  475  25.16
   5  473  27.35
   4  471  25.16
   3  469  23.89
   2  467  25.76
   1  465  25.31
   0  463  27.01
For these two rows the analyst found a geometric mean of 26.8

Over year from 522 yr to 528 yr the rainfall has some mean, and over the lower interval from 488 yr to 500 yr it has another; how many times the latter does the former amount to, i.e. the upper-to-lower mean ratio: 0.955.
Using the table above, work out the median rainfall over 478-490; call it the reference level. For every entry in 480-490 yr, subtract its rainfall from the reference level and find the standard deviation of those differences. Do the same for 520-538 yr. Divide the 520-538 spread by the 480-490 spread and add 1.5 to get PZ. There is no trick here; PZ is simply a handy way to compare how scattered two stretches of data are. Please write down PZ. 1.9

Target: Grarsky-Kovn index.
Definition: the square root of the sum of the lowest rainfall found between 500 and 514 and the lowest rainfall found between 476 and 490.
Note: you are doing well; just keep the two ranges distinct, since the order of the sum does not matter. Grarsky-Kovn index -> 6.95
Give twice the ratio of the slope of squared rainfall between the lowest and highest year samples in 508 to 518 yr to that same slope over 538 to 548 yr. -1.5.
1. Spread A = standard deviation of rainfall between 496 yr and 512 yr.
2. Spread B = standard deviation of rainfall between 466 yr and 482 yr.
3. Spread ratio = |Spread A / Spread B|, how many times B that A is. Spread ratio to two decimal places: 0.77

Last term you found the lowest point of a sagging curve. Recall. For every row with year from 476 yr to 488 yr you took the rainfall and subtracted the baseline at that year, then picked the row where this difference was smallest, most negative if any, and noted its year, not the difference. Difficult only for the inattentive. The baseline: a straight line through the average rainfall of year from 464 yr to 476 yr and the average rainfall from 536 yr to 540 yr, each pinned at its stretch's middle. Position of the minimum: 483 yr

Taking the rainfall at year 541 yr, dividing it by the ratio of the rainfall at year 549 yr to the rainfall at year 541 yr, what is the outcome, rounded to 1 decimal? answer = 20.5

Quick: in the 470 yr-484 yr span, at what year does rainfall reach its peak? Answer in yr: 479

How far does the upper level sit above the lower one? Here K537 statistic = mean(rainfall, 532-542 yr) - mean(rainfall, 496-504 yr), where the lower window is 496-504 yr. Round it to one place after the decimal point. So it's -1.7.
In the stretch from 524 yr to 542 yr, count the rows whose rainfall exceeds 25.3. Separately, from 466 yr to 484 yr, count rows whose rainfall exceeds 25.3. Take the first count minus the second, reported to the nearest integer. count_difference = -4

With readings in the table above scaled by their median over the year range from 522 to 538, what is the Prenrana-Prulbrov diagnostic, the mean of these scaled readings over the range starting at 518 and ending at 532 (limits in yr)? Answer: 1.019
